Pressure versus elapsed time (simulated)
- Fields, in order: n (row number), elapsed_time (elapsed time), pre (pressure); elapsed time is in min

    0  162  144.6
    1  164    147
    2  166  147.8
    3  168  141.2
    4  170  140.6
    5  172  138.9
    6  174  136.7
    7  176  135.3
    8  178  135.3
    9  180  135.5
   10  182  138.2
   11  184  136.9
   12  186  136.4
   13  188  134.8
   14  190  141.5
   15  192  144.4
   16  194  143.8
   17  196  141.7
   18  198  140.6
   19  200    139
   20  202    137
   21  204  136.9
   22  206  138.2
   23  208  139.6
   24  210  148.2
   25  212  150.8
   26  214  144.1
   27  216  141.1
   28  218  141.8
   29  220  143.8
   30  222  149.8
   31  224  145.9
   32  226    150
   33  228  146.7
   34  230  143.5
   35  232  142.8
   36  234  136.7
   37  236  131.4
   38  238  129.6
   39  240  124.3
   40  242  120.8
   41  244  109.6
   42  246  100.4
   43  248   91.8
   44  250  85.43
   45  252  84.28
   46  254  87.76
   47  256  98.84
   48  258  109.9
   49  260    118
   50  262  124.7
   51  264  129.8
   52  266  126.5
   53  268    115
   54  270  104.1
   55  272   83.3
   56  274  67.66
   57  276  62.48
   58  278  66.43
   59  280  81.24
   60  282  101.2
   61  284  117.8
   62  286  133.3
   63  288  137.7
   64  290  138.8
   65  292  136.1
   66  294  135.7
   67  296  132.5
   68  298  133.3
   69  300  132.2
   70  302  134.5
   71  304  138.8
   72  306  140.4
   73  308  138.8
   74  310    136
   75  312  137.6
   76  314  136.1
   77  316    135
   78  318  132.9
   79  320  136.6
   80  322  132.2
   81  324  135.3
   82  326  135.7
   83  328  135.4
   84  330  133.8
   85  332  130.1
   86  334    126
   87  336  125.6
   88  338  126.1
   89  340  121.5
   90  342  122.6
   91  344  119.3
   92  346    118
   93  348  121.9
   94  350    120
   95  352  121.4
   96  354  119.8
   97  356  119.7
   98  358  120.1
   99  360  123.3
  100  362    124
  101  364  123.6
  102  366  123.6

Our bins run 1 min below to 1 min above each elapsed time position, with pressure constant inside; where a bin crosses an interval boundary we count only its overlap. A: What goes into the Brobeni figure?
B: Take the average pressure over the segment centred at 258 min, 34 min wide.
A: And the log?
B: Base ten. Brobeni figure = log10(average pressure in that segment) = 2.01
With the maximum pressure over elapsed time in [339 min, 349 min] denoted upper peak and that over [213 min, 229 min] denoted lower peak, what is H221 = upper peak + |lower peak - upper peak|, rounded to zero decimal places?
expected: 150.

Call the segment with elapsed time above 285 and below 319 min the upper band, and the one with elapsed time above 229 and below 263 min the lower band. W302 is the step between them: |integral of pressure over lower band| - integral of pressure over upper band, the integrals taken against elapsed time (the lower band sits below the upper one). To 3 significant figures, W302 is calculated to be -740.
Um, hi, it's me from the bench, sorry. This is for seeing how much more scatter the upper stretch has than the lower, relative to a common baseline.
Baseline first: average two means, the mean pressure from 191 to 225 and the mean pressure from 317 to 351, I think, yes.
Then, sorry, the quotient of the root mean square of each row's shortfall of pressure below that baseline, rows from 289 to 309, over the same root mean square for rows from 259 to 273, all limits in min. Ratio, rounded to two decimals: 0.11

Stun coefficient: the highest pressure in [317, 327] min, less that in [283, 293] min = -2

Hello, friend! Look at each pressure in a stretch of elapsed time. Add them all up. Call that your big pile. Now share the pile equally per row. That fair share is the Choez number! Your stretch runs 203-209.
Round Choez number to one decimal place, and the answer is 138.2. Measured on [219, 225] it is 146.5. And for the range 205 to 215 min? 144.2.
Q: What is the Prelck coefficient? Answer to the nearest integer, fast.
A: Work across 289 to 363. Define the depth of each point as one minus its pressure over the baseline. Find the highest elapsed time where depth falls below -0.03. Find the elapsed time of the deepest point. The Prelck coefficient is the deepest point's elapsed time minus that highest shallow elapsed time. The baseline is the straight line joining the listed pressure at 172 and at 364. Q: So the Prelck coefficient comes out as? 14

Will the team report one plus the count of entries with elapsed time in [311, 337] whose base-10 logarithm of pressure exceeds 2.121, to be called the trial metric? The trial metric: 11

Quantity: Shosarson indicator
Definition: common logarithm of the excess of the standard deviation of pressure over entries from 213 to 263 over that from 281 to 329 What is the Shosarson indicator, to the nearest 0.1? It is 1.1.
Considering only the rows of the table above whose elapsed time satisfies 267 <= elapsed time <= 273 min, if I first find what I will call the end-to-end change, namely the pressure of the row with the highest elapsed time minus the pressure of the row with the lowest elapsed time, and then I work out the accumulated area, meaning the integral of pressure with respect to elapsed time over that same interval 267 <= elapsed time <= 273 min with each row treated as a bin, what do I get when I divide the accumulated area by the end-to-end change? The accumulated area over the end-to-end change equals -19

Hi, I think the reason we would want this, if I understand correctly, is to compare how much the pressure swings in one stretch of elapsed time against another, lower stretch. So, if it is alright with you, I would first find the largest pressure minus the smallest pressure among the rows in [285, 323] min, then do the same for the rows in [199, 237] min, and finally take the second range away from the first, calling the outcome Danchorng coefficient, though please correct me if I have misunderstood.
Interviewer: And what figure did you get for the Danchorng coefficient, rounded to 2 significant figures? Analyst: -11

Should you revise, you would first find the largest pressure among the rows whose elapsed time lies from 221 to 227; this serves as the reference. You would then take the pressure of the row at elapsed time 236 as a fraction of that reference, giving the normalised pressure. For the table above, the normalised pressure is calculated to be 0.88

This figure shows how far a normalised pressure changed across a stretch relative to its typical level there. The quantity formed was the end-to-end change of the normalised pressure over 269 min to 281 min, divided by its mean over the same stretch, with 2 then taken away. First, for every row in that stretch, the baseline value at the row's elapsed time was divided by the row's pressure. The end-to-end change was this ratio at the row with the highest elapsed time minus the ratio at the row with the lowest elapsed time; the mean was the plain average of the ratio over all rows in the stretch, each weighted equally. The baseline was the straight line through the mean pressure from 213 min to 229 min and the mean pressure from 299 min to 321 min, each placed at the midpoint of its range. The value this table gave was -1.80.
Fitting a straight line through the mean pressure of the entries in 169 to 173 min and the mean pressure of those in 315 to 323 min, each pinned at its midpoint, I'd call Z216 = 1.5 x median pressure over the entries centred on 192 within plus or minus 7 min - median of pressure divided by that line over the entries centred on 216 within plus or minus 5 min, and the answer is 211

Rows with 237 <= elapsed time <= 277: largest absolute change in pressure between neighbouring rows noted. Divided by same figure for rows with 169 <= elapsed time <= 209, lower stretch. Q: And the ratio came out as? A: 3.1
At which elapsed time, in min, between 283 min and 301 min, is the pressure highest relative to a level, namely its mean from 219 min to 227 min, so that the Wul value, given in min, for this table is 290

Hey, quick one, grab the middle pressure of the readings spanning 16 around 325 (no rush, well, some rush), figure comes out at 135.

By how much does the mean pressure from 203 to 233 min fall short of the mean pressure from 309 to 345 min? -13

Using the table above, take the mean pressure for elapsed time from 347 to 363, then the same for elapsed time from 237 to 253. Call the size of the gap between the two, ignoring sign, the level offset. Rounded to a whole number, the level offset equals 15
